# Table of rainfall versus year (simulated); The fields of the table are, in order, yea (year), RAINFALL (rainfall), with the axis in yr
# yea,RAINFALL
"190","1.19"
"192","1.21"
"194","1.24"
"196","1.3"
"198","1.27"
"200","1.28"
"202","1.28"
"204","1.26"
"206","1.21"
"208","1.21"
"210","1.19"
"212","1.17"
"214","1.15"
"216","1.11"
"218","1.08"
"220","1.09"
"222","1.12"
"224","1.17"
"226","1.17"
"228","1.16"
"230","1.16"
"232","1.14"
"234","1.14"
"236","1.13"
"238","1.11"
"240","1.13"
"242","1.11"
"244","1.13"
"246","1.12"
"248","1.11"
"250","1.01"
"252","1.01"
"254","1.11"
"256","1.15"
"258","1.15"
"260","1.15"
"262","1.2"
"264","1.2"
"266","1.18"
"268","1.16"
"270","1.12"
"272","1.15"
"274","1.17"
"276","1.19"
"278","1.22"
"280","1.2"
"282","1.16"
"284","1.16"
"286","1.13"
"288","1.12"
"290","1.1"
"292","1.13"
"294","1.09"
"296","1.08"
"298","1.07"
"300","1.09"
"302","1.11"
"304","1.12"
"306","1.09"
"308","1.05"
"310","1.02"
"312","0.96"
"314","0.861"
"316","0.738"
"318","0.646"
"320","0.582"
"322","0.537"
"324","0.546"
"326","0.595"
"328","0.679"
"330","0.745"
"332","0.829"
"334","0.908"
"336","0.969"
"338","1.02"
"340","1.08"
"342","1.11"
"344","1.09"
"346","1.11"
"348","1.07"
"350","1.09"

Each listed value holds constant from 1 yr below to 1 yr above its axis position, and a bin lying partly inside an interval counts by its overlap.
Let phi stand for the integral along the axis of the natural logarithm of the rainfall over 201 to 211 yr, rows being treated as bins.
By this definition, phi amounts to 2.1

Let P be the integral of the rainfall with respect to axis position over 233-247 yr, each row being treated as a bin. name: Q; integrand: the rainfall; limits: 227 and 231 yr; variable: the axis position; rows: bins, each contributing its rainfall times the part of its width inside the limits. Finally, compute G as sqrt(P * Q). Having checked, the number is 8.5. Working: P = 15.7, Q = 4.6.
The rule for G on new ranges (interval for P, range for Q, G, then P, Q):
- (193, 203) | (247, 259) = 12.9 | 12.7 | 13.1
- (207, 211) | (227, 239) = 8.1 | 4.8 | 13.7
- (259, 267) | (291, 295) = 6.5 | 9.5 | 4.4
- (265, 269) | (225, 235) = 7.3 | 4.7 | 11.5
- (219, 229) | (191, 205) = 14.2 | 11.4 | 17.7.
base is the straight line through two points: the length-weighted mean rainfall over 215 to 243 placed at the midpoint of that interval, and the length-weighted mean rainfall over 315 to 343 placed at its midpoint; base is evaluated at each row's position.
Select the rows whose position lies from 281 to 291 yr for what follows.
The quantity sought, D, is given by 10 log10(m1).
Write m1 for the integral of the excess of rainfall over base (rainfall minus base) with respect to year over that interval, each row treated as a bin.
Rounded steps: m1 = 2.0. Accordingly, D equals 3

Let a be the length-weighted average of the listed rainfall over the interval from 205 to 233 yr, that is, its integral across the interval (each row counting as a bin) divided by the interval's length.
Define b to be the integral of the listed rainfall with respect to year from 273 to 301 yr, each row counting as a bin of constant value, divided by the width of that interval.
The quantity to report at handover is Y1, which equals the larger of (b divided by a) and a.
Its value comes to 1.15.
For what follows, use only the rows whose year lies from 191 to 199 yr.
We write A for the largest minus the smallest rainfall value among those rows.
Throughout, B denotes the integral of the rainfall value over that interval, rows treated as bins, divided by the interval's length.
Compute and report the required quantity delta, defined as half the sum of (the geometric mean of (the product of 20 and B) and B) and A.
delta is 2.85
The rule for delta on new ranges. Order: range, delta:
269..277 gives 2.62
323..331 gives 1.53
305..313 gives 2.37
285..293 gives 2.52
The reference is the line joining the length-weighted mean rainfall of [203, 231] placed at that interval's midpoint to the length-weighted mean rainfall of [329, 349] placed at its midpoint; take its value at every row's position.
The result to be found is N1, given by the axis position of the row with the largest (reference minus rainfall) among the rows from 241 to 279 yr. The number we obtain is 250 yr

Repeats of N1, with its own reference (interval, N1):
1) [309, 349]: 322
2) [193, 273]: 250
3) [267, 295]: 270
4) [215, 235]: 218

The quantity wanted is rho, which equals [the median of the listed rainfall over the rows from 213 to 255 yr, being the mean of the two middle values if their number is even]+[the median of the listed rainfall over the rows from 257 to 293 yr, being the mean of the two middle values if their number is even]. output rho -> 2.28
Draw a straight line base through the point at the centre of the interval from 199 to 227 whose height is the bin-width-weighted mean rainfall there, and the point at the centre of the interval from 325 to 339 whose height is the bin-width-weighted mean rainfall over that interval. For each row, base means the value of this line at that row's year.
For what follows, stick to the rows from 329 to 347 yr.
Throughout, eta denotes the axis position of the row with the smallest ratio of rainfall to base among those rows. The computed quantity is 330 yr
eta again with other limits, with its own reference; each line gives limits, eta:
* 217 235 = 218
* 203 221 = 218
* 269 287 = 270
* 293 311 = 310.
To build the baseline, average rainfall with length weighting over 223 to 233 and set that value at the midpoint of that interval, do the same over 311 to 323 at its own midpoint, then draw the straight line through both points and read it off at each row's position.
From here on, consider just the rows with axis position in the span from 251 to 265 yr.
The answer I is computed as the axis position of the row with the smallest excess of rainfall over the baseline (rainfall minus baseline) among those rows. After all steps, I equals 252 yr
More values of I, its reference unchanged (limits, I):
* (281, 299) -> 290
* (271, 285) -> 272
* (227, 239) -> 238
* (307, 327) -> 322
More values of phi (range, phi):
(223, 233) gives 1.5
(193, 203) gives 2.4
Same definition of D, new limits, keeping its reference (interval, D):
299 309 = 3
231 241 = -6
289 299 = 3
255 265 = 2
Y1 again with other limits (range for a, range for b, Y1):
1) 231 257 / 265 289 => 1.11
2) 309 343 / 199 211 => 1.52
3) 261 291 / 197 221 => 1.16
